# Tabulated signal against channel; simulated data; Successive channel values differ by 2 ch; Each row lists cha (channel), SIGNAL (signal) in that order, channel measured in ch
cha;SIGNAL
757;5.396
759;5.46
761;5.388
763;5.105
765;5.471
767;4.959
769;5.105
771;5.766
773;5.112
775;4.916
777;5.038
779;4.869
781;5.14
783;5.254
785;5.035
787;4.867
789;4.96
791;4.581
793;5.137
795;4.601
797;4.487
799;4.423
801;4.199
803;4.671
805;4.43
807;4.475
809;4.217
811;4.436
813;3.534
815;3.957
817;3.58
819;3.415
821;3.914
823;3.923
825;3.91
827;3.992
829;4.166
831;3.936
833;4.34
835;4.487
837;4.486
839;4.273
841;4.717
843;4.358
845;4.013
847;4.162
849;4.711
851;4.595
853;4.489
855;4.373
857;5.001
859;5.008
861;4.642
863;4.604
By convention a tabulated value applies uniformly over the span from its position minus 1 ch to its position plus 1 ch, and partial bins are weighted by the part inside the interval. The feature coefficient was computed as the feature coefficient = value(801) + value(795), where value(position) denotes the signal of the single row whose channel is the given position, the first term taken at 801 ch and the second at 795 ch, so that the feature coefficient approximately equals 8.8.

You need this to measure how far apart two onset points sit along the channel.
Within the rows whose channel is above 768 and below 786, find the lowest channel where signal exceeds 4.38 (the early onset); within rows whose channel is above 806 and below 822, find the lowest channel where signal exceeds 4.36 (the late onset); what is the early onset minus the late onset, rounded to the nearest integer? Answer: -38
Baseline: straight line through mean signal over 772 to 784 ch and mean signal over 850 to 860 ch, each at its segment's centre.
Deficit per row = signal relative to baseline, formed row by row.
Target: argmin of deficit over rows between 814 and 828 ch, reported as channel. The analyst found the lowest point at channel 819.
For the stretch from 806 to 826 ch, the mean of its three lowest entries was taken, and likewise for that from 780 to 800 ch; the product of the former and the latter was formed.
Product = 15.8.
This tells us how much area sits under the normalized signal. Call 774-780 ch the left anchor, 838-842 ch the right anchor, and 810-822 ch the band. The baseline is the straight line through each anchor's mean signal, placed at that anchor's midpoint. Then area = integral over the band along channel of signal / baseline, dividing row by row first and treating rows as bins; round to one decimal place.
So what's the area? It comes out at 9.8 ch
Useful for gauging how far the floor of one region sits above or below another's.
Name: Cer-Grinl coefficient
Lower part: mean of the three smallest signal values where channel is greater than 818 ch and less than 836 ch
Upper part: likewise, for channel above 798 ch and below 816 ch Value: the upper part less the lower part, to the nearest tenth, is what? 0.2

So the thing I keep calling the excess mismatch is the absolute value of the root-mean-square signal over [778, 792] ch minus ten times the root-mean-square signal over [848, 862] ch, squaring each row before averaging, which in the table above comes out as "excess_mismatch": 42.0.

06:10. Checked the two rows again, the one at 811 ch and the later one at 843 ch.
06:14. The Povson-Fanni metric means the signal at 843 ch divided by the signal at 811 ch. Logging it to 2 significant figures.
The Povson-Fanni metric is 0.98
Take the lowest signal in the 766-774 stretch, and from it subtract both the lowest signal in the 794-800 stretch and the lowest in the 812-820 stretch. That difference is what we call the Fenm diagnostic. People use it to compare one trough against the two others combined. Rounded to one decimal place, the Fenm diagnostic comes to -2.9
